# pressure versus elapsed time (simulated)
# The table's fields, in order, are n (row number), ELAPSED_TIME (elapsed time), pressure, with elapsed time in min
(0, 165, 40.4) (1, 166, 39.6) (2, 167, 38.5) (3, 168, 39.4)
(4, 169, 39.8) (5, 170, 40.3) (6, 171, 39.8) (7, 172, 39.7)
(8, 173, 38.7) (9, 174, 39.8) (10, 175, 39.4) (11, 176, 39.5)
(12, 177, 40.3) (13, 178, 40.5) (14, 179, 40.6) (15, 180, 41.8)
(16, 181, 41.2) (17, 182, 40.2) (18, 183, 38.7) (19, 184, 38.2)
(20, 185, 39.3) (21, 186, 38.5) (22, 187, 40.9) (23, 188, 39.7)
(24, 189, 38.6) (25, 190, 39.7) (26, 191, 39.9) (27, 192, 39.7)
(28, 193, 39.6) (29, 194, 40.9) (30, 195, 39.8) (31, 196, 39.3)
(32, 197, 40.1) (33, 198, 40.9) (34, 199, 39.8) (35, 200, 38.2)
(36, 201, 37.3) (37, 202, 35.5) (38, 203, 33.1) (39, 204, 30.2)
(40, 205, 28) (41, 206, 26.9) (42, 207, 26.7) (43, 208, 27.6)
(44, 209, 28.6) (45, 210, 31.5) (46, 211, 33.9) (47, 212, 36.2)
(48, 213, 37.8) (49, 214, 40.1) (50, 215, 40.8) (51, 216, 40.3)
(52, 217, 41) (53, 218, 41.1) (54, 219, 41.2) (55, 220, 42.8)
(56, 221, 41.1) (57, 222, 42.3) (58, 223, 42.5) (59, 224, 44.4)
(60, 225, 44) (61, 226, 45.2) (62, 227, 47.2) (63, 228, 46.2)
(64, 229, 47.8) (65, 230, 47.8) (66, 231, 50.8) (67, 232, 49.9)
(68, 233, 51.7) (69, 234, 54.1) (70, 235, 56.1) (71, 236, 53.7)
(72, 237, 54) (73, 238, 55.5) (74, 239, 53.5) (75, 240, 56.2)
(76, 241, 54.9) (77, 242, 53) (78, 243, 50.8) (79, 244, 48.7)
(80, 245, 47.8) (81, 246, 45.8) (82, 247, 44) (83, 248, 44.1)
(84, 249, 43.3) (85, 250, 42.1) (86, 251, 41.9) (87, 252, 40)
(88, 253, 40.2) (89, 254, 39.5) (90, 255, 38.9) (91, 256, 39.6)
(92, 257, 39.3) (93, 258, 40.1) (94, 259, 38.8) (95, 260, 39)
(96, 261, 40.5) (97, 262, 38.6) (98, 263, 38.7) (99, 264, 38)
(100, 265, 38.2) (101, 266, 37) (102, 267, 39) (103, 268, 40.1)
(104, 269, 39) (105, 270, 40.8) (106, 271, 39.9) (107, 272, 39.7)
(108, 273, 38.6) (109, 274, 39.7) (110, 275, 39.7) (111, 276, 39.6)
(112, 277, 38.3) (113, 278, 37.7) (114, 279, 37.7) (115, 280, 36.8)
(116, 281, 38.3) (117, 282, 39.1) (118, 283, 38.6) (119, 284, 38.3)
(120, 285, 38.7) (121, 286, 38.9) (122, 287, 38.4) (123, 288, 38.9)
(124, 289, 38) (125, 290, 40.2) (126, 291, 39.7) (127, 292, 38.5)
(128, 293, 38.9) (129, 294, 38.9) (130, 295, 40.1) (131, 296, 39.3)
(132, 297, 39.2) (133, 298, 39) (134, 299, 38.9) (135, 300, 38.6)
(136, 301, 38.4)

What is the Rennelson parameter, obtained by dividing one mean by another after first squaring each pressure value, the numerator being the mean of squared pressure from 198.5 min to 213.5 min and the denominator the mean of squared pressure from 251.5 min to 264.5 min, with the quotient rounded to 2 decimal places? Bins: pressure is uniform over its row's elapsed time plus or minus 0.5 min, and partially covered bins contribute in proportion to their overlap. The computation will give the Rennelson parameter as 0.71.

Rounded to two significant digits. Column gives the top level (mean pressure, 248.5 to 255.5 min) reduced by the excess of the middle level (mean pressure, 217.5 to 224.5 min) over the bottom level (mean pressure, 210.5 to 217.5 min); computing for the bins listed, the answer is 37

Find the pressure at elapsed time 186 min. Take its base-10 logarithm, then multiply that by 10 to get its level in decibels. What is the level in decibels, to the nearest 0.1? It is 15.9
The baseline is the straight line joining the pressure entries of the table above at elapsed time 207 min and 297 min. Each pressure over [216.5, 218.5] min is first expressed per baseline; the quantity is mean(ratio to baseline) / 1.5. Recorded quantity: 1.0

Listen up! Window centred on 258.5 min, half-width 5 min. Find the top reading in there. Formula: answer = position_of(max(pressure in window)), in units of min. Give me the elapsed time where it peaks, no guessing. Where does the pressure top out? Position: 261 min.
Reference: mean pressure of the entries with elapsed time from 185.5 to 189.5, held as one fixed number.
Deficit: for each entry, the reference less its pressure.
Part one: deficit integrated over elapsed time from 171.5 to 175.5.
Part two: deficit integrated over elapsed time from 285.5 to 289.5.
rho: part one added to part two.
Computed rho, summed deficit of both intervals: 4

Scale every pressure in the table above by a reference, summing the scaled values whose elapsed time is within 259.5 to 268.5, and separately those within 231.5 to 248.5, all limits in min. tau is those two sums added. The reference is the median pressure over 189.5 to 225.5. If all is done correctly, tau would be 31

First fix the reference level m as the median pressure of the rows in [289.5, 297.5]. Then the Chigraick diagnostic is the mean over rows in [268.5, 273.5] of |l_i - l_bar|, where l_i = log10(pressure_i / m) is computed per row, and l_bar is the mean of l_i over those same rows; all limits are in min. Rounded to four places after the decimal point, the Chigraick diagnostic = 0.0070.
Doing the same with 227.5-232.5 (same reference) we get 0.0132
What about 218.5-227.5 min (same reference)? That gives 0.0158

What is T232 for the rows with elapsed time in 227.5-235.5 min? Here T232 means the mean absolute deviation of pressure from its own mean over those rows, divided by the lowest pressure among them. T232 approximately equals 0.06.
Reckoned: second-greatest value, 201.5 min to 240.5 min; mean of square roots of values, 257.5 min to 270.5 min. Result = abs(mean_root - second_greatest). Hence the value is 50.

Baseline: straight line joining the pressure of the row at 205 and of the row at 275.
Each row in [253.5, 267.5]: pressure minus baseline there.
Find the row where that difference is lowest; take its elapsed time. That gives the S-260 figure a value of 266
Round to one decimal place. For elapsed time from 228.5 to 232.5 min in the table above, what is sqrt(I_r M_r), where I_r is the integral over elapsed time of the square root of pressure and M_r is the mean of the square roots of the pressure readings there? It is 14.0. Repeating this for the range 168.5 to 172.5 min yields 12.6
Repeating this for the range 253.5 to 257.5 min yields 12.5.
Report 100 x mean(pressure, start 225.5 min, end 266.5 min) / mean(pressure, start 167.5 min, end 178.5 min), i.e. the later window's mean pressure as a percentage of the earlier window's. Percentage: 115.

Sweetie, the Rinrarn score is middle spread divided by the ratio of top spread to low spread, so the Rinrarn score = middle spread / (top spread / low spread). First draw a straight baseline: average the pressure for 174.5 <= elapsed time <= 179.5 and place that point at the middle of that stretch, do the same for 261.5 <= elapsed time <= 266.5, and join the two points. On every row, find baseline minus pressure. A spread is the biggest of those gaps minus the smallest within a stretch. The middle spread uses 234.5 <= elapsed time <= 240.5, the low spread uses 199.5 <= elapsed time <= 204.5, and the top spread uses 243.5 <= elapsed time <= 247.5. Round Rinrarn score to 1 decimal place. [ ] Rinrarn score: 4.6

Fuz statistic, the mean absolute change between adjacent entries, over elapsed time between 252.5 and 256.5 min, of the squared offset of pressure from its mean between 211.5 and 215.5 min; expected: 0.96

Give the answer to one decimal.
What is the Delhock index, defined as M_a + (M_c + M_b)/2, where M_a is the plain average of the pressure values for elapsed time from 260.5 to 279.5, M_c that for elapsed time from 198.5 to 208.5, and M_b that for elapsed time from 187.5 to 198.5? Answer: 75.1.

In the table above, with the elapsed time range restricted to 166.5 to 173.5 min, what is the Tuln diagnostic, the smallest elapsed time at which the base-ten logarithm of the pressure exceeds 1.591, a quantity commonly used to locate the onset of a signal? 168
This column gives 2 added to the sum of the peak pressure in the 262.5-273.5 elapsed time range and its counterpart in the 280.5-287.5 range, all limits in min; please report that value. 82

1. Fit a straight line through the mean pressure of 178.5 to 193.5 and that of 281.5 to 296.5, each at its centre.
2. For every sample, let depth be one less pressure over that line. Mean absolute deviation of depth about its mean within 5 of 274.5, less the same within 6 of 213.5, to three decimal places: -0.086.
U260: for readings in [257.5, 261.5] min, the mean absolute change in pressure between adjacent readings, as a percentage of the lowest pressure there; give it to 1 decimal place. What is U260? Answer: 2.6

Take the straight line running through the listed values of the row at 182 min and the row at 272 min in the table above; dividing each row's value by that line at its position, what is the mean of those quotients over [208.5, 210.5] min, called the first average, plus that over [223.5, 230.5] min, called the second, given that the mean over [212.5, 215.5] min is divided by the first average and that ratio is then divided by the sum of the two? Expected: 0.69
